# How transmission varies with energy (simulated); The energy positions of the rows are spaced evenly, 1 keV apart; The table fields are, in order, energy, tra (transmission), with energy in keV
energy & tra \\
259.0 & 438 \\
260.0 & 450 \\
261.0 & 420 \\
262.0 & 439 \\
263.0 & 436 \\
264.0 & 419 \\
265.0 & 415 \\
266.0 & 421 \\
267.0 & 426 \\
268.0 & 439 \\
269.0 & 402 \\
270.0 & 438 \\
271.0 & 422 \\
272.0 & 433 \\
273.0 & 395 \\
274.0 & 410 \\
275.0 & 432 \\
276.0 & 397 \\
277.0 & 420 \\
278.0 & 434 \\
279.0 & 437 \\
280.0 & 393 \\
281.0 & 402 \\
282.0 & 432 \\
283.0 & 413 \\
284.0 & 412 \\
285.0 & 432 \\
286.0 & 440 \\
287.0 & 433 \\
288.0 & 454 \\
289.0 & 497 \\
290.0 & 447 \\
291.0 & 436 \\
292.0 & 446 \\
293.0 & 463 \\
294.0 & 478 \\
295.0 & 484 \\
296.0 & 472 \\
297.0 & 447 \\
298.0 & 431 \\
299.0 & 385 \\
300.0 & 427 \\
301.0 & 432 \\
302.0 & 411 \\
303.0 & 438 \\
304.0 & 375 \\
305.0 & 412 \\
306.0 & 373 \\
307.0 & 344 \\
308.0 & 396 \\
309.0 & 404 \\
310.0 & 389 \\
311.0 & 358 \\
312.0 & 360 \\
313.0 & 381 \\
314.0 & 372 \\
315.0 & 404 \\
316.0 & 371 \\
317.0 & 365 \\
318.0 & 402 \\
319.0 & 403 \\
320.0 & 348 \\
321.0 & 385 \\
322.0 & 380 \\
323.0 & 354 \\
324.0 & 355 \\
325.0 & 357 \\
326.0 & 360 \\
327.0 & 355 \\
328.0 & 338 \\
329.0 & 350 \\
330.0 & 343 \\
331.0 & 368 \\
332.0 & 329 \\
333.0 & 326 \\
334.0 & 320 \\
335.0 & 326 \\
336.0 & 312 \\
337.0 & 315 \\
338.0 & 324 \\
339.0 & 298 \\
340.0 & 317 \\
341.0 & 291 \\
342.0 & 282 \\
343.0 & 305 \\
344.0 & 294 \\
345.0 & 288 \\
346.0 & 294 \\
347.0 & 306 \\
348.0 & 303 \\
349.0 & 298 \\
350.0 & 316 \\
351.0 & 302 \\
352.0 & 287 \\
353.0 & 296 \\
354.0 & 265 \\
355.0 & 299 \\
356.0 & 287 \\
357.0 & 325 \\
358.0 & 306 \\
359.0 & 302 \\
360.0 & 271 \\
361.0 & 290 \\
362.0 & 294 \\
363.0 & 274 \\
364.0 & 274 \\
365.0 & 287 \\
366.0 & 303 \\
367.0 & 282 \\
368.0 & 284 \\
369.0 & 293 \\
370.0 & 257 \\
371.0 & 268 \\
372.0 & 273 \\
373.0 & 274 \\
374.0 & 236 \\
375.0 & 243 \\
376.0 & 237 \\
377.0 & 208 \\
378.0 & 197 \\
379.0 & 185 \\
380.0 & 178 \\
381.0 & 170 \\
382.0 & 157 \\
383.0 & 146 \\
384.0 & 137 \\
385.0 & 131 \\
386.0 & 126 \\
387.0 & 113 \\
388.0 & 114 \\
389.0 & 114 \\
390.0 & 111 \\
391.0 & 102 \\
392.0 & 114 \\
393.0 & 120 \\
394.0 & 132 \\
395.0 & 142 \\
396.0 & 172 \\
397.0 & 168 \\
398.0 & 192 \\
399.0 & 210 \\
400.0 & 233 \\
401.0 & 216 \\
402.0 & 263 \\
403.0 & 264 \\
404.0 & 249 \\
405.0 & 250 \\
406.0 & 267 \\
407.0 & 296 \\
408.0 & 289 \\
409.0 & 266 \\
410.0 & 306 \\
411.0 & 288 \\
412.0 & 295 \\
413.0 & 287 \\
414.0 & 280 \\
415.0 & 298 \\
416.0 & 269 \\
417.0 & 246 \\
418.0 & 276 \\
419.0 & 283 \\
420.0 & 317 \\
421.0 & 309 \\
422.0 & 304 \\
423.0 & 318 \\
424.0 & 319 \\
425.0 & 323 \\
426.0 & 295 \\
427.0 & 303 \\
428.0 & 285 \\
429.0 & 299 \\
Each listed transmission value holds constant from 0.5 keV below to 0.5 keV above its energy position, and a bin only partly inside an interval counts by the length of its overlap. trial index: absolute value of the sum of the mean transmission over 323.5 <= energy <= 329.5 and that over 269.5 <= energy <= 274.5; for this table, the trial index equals 772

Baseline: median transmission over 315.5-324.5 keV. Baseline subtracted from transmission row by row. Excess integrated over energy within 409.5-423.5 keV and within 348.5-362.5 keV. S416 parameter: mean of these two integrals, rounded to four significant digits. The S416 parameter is -1087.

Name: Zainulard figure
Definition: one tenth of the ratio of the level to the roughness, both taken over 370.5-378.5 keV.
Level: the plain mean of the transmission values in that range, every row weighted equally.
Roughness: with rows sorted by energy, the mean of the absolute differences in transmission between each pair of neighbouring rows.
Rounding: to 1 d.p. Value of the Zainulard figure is 1.7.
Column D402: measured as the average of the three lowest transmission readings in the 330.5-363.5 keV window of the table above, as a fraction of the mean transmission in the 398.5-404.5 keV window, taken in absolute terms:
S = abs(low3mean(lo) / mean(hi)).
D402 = 1.13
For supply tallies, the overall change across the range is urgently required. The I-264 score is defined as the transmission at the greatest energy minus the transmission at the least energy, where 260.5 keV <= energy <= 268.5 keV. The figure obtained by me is 19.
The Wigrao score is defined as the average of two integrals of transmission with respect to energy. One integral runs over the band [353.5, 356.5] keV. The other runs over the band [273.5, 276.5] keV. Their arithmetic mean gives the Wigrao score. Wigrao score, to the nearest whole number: 1045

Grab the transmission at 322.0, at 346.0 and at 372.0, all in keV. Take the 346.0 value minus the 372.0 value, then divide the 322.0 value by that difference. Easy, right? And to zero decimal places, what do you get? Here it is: 18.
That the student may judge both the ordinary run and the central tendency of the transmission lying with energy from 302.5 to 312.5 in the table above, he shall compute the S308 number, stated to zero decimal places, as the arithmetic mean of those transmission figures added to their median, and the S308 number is 767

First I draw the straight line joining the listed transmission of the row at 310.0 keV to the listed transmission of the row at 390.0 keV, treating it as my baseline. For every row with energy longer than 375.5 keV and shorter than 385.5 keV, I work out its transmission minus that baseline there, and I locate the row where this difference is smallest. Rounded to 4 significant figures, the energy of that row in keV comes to 385.0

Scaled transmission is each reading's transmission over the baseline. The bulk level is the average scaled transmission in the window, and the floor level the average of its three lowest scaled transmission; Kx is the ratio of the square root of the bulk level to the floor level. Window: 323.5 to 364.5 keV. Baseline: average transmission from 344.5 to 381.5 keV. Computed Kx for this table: 1.08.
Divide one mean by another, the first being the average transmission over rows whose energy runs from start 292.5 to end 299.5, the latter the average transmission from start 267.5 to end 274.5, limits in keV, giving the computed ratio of 1.08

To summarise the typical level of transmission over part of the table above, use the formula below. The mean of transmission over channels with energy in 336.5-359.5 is 300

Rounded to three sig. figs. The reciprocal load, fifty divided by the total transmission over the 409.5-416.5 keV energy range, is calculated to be 0.0247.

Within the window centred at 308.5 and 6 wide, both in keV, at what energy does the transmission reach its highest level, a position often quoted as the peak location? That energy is 309.0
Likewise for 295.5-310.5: 296.0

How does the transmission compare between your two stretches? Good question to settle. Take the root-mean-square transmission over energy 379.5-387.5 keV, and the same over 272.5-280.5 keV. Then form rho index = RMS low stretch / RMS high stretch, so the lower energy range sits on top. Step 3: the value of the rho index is 2.8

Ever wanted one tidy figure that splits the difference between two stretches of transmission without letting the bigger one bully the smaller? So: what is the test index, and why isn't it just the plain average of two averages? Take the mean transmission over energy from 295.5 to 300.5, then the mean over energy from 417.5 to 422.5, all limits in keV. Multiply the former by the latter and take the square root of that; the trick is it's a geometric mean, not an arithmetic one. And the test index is 359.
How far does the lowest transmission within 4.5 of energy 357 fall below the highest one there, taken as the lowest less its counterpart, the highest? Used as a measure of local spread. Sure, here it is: -60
